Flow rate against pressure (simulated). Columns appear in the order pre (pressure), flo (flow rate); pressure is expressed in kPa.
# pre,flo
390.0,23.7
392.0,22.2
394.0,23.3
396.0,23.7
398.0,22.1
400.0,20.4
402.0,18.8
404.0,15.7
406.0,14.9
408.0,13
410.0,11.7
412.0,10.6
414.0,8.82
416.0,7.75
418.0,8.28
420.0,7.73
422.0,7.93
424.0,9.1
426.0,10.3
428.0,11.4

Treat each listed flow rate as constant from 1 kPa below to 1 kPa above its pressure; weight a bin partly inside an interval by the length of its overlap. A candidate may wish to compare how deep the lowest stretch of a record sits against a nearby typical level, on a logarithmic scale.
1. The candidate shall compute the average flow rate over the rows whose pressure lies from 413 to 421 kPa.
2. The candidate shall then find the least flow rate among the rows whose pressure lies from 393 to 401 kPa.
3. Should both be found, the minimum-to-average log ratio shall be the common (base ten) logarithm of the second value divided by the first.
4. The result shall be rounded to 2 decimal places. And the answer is 0.40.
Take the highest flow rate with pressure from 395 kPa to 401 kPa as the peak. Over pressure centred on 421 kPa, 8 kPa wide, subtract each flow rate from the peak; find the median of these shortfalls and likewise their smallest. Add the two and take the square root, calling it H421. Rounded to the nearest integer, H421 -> 5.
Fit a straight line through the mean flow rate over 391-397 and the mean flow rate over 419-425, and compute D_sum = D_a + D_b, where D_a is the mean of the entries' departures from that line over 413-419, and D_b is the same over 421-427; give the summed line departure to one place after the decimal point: -1.2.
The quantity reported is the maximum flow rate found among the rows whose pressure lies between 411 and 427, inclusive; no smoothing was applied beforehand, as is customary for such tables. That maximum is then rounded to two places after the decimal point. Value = 10.60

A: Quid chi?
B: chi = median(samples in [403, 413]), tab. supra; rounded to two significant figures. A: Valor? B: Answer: 13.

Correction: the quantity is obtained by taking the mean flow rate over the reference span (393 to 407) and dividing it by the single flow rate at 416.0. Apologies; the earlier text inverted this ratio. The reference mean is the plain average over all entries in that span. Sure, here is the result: 2.6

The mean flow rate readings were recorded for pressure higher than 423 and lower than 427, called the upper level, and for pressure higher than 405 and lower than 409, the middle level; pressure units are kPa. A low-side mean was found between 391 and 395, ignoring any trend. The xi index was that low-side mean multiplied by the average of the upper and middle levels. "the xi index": 269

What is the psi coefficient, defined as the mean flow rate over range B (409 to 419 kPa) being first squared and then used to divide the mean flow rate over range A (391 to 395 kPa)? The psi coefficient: 0.26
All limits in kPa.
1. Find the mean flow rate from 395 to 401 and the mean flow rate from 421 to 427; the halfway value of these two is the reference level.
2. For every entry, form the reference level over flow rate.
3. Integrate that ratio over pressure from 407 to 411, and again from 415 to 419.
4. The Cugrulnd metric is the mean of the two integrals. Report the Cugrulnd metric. 6.4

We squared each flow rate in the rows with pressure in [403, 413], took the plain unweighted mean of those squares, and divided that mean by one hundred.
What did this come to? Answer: 1.77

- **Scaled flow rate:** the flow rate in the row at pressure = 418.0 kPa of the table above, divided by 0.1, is 83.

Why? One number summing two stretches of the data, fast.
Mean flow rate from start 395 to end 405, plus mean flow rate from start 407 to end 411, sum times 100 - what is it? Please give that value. 3249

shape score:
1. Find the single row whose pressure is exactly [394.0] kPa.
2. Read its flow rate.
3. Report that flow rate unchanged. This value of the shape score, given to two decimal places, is 23.30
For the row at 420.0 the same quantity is 7.73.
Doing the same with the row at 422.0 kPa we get 7.93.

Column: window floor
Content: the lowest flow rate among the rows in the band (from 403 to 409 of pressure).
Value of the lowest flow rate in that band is 13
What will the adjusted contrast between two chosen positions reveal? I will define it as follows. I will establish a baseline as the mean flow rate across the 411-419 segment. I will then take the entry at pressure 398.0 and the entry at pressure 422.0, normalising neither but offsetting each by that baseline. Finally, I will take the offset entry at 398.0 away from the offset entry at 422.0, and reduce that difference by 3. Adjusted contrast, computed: -17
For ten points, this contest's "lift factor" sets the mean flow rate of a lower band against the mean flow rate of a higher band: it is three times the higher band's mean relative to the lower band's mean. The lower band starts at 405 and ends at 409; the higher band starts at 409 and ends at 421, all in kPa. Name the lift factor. 2.0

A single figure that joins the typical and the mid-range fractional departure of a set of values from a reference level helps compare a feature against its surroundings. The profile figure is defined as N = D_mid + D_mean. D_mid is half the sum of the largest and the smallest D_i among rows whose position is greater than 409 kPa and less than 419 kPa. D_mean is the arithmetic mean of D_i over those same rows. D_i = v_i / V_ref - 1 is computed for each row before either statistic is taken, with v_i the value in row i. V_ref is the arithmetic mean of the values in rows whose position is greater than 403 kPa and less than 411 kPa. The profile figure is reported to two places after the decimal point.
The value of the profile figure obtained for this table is -0.61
